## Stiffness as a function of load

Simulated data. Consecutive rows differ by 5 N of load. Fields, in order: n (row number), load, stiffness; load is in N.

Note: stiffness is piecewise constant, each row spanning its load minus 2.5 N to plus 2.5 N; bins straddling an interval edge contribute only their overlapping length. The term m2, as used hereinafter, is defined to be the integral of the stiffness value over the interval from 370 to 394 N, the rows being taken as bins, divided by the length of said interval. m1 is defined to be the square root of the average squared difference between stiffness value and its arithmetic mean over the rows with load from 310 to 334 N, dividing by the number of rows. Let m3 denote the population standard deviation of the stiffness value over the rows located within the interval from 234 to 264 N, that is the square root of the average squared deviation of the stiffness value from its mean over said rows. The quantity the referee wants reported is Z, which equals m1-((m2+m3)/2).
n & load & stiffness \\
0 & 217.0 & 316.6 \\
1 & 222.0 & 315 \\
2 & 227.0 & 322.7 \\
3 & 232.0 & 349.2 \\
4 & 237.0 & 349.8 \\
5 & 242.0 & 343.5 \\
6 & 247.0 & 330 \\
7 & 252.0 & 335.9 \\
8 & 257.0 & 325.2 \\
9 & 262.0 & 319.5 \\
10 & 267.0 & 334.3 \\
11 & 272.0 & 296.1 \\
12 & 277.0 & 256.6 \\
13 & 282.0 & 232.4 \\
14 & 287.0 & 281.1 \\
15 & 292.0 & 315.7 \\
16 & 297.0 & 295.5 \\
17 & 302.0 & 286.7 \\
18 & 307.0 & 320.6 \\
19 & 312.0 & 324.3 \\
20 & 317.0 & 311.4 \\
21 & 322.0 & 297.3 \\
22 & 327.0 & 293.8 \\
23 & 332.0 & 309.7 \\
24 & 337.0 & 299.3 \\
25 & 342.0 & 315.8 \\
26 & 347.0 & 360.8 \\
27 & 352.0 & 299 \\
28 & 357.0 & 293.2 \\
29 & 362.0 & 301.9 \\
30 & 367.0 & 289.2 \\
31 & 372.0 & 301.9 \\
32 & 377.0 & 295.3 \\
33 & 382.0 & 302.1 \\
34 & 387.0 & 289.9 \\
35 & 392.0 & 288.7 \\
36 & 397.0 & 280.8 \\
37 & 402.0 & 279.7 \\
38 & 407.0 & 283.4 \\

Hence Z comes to -142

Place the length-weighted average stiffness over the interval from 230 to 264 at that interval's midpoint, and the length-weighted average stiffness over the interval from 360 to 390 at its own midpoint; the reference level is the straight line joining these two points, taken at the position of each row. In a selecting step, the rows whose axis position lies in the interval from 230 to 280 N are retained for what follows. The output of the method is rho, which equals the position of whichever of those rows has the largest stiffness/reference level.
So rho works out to 237.0 N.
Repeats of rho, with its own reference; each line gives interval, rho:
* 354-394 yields 382.0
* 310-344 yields 342.0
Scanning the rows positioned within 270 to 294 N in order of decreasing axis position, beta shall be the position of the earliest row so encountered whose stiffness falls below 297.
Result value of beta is 287.0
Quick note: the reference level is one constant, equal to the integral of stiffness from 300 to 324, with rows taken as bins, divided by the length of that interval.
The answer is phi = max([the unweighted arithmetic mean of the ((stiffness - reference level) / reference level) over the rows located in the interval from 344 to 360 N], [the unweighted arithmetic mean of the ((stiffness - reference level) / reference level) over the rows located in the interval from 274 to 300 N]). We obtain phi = 0.03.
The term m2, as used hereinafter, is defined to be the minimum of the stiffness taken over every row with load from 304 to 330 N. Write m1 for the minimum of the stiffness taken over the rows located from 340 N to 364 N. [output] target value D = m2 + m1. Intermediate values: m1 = 293.2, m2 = 293.8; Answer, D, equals 587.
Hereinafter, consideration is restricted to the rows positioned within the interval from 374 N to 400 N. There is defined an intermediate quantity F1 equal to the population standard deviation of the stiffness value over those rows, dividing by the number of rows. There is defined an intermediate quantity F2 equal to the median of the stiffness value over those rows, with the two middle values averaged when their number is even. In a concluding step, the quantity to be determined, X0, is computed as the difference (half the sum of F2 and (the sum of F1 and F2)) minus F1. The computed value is 286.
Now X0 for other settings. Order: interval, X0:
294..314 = 300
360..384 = 299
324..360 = 288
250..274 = 318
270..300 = 274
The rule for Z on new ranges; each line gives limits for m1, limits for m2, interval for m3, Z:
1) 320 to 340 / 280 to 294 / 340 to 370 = -144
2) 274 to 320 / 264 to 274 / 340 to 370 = -141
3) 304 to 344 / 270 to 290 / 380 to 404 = -127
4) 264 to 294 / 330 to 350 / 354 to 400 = -130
